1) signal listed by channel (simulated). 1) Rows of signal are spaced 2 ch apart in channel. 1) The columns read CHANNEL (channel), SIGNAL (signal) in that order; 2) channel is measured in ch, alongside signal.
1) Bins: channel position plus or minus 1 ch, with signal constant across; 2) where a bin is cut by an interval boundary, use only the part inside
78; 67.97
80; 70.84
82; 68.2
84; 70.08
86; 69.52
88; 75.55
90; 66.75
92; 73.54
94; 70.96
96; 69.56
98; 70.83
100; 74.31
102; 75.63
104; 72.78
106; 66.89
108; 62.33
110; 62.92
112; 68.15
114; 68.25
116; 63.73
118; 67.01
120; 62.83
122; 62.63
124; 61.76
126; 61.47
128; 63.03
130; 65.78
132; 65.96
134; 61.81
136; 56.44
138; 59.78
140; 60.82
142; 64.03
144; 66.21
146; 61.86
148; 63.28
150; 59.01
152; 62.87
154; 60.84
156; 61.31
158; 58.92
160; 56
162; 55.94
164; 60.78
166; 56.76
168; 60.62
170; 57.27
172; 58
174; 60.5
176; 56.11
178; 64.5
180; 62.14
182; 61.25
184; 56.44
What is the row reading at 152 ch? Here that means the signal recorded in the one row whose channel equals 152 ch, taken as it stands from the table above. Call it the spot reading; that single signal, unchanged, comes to 62.87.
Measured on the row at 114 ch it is 68.25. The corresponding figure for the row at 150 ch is 59.01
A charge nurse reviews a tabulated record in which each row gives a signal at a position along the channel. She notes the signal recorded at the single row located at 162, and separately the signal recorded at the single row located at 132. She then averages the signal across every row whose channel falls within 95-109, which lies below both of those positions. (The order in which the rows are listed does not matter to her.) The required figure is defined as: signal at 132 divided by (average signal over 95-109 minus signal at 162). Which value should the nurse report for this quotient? 4.6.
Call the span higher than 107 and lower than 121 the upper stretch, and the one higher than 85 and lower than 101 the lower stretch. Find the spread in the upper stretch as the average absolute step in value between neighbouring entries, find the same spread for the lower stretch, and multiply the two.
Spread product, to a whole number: 13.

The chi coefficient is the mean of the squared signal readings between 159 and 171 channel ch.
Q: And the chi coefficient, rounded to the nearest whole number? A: 3356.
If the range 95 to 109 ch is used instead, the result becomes 4965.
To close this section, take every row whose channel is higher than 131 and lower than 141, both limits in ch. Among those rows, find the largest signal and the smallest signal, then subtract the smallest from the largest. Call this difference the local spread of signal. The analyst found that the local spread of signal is 10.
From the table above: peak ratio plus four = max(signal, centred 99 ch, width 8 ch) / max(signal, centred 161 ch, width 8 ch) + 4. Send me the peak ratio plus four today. 5.24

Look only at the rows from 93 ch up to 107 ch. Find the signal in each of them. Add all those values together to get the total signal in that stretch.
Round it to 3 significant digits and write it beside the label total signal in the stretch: 501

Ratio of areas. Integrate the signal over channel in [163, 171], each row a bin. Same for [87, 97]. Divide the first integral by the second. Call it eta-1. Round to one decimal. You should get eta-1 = 0.7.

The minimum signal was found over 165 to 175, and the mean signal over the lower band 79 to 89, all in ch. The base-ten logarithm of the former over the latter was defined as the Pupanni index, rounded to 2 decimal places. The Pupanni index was -0.10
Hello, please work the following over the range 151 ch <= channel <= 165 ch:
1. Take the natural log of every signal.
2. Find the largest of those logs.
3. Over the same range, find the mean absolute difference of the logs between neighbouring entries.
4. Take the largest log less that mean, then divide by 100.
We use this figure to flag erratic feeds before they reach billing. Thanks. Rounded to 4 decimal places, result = 0.0411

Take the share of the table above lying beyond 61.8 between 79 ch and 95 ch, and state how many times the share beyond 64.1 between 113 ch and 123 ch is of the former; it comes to 0.4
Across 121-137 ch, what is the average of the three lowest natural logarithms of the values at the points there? 4.09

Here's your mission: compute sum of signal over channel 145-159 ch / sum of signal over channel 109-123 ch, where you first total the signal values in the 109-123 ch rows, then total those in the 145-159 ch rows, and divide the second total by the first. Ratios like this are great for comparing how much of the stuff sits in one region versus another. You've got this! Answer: 0.940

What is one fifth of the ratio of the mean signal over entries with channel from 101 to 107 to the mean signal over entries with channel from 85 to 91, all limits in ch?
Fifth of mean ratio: 0.203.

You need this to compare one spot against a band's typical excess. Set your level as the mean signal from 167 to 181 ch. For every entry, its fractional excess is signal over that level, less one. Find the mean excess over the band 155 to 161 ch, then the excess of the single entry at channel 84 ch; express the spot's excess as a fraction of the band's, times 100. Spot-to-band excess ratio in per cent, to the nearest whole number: -900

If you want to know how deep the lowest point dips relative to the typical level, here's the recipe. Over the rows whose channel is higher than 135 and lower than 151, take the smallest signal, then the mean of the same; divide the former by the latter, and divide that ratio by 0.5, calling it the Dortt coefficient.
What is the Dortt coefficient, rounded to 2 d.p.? 1.84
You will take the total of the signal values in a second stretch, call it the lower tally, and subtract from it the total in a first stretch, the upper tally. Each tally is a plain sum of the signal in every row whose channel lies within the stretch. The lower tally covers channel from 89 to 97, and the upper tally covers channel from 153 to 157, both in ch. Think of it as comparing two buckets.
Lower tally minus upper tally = 159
